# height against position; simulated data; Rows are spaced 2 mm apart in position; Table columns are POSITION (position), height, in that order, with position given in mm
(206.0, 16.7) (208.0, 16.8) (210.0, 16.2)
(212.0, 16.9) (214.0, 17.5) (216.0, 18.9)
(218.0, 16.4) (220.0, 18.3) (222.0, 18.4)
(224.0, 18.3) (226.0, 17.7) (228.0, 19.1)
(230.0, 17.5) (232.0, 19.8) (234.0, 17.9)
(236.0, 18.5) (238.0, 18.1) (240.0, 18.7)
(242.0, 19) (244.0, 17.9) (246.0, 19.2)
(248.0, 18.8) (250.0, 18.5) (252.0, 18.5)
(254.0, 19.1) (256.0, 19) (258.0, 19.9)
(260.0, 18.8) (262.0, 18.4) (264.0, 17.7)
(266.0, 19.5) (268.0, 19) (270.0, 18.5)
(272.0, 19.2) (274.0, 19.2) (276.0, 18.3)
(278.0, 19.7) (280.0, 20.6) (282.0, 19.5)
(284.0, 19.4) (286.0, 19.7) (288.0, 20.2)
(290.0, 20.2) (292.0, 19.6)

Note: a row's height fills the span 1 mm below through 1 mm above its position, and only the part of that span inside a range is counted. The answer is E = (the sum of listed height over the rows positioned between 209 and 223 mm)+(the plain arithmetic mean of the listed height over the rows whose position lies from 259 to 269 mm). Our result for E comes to 141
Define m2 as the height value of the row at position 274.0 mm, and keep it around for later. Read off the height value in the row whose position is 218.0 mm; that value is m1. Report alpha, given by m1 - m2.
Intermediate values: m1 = 16.4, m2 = 19.2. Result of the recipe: -2.8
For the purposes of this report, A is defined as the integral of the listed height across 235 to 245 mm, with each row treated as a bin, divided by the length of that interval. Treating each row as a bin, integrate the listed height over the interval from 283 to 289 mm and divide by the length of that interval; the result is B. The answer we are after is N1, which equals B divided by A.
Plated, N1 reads 1.07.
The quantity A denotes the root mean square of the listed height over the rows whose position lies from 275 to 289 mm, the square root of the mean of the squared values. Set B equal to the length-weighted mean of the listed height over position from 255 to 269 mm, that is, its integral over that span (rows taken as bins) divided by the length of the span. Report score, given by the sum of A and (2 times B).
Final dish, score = 57.4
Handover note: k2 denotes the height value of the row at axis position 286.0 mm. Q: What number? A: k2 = 19.7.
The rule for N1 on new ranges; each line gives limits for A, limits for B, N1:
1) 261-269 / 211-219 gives 0.93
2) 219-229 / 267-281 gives 1.05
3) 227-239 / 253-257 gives 1.03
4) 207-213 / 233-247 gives 1.11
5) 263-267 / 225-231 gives 0.97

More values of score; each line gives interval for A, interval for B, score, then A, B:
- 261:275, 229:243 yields 55.8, 18.8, 18.5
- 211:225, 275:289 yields 57.1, 17.8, 19.6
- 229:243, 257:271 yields 56.2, 18.5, 18.8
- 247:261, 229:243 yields 55.9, 18.9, 18.5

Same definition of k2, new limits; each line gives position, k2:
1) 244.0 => 17.9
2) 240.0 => 18.7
